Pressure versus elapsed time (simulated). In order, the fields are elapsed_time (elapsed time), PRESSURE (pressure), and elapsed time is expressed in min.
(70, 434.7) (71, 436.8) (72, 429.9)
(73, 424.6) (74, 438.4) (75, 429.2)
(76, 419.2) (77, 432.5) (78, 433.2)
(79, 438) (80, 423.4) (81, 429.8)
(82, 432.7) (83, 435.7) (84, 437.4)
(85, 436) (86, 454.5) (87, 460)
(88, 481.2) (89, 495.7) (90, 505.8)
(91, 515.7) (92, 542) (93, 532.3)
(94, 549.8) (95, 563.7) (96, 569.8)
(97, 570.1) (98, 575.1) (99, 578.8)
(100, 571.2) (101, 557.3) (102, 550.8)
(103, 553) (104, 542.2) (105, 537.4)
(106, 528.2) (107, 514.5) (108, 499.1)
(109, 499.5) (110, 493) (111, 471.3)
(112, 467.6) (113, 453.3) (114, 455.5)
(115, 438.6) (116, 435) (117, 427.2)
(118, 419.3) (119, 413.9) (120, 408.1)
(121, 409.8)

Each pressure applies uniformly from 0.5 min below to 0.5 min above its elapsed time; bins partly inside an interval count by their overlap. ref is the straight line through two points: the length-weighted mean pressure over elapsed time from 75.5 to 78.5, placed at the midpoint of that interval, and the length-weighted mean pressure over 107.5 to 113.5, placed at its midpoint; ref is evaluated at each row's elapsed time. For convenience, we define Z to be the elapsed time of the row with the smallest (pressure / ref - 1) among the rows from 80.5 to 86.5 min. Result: 81 min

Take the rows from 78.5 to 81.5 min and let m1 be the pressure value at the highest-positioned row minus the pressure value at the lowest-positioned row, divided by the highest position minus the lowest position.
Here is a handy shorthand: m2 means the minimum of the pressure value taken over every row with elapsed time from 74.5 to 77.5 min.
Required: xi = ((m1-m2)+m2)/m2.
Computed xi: -0.010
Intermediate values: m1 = -4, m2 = 419.2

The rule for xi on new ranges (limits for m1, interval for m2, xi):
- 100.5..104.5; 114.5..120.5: -0.012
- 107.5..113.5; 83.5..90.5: -0.021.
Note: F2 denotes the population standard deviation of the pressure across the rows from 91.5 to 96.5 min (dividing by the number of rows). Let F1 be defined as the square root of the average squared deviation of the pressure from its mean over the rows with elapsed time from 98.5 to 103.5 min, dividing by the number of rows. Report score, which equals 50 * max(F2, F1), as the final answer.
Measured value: 688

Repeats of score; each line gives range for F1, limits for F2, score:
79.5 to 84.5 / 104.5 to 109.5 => 764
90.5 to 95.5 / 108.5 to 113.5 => 850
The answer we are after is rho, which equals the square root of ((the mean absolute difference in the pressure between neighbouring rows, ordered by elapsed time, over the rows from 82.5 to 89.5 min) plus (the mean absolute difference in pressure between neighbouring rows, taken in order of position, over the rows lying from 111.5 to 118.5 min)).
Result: 4.4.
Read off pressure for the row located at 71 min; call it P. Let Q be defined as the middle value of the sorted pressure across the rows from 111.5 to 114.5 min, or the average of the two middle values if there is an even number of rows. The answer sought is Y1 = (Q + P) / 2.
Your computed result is 446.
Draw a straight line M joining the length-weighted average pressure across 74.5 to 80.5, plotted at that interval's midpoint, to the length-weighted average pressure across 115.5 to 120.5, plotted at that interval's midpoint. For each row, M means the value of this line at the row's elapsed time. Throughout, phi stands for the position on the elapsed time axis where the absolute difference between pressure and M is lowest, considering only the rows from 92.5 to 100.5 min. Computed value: 93 min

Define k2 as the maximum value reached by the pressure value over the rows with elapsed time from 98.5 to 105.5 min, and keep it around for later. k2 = 578.8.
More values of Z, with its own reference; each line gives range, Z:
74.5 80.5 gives 80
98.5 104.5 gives 104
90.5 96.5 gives 91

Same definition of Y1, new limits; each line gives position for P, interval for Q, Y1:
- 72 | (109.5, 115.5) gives 446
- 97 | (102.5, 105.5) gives 556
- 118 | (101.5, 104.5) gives 485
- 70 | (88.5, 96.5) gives 486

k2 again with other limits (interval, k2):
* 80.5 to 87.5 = 460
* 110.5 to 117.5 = 471.3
